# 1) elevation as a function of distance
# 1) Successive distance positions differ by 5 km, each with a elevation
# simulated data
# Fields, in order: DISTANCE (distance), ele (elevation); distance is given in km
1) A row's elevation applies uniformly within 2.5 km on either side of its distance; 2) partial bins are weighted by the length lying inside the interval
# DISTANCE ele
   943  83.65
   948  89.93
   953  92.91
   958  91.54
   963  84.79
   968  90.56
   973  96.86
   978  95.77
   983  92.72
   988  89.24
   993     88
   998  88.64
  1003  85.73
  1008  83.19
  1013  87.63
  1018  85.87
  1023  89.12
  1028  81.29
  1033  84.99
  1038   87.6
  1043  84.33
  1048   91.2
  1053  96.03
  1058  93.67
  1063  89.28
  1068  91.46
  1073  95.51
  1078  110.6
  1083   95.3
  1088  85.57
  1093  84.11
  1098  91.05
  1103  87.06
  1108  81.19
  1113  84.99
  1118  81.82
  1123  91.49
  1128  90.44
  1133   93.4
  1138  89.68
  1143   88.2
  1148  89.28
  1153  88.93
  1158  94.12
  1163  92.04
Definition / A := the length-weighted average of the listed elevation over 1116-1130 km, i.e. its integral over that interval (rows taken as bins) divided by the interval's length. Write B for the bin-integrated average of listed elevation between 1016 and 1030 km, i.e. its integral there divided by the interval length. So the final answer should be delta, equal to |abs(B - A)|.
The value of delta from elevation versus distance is 2.5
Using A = 88.0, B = 85.6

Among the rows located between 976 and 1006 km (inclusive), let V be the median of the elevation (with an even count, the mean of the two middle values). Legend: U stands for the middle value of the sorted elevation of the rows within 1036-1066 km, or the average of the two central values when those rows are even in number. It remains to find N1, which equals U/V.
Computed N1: 1.015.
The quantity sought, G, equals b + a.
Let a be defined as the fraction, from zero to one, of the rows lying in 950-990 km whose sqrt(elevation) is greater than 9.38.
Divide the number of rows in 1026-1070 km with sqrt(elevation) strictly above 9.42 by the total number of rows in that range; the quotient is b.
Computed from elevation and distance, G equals 1.43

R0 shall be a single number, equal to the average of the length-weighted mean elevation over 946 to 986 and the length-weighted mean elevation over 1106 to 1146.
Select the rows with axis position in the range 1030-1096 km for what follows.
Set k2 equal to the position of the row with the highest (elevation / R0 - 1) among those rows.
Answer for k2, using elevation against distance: 1078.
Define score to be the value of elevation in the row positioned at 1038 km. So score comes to 87.6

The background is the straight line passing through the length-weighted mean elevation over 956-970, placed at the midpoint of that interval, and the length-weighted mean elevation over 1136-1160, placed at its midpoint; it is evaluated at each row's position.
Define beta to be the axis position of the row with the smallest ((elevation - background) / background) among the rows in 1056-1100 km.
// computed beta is 1093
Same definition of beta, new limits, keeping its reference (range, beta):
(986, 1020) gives 1008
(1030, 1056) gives 1043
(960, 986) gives 963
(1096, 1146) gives 1108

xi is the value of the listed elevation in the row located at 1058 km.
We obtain 93.67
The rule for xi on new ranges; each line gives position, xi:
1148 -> 89.28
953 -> 92.91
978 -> 95.77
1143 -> 88.2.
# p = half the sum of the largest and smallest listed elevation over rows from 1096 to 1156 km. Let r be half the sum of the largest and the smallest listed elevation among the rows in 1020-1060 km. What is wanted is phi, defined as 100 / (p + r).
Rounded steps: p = 87.3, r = 88.7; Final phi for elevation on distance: 0.568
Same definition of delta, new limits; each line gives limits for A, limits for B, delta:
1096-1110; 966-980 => 8.0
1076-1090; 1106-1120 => 14.3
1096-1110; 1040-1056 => 4.1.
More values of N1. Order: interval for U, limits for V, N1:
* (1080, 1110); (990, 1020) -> 0.995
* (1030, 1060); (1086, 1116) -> 1.048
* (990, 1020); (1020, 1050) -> 1.005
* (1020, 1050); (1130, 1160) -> 0.964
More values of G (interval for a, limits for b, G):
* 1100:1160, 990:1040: 0.77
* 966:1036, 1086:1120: 0.71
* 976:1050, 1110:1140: 1.13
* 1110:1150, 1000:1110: 1.20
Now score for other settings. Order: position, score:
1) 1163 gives 92.04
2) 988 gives 89.24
